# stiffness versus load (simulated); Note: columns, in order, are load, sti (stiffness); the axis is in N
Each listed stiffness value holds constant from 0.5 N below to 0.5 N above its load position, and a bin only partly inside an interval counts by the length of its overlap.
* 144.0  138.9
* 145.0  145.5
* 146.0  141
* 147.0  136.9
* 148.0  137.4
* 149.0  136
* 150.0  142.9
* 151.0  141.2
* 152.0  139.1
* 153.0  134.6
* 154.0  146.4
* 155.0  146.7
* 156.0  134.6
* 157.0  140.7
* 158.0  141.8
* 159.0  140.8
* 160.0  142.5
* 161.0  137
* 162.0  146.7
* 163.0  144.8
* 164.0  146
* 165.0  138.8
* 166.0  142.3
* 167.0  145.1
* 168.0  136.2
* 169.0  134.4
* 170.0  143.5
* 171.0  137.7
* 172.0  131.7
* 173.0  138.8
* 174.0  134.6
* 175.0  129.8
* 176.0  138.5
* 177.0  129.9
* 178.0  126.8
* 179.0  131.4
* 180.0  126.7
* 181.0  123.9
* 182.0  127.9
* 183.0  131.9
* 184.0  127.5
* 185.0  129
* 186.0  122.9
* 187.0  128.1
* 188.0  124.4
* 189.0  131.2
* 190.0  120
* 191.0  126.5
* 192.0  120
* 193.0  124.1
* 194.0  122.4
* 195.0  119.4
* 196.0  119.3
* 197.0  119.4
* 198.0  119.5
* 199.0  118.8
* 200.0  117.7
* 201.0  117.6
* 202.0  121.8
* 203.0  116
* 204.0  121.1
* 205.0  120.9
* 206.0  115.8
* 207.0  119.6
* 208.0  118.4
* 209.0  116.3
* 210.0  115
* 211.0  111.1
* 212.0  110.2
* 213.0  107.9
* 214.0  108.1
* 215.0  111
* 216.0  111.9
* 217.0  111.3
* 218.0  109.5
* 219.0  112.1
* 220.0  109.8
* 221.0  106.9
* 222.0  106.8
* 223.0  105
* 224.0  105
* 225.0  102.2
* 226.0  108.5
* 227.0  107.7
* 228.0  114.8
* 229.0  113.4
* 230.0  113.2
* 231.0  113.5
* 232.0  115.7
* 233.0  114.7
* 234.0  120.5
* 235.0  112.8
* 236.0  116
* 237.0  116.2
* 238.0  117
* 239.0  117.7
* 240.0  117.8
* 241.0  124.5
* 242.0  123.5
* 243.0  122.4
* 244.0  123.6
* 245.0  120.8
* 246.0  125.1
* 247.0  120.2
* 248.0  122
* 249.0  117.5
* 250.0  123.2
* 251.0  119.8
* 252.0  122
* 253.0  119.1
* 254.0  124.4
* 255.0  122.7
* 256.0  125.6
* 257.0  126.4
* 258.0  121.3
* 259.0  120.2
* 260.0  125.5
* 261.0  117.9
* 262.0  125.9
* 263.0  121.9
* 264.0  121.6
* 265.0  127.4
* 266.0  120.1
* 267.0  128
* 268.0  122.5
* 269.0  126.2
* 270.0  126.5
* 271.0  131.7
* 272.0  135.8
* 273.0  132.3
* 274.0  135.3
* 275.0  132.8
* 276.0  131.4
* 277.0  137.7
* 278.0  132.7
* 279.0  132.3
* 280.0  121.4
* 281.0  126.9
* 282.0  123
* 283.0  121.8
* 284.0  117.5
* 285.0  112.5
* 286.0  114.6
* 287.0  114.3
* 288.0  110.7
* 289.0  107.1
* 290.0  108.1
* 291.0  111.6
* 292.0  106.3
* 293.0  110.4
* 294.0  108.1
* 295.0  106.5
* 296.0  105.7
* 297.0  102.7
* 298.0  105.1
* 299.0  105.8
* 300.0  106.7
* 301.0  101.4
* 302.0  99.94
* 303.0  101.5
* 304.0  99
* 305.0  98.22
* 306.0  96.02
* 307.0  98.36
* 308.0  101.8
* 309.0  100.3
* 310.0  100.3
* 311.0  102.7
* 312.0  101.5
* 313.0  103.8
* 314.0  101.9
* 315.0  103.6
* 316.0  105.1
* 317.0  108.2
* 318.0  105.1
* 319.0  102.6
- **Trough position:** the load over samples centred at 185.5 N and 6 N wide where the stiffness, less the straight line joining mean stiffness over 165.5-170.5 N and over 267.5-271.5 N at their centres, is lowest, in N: 186.0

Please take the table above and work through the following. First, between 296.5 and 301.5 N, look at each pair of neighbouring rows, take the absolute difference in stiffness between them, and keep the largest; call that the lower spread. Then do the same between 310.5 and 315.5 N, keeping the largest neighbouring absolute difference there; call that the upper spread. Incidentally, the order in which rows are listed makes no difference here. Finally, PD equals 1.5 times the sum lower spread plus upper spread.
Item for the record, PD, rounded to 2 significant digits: 11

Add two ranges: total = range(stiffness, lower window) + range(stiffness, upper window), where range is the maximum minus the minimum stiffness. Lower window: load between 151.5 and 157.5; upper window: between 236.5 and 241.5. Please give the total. 20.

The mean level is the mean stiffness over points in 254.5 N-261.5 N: 123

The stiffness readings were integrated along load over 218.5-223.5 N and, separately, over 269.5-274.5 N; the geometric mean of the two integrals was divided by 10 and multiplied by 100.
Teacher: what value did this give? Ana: 5980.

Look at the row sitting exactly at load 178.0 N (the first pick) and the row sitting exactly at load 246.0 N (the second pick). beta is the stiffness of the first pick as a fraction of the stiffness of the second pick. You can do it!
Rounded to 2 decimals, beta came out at 1.01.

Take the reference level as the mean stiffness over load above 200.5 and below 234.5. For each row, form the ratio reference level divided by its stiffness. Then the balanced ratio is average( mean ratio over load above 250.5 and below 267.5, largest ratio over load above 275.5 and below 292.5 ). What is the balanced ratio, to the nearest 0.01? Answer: 0.99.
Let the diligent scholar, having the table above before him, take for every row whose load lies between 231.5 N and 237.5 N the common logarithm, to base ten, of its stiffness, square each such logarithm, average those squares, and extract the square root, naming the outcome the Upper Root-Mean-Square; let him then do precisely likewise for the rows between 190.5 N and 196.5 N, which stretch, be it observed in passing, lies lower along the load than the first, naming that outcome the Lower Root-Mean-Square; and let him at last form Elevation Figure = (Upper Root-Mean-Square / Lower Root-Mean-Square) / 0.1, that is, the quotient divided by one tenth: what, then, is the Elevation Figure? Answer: 9.9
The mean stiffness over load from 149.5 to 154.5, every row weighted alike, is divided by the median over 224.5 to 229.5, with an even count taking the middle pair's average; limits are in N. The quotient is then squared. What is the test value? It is 1.68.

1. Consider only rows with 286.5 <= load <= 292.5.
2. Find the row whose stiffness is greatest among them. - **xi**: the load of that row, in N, 287.0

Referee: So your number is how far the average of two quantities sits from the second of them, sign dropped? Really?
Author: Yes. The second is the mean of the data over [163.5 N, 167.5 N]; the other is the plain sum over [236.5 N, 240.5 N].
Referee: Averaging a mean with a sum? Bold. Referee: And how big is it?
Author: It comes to 163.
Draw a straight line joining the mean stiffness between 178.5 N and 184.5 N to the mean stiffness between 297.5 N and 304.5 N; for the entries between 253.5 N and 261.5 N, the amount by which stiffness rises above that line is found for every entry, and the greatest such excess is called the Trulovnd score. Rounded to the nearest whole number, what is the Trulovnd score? 14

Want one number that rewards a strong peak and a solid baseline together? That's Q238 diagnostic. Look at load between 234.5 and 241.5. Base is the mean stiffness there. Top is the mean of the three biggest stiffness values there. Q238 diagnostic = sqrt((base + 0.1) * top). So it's 119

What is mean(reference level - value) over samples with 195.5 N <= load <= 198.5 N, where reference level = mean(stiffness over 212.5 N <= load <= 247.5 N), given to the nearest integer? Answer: -5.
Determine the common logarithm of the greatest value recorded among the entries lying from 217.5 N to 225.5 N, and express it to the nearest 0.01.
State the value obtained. 2.05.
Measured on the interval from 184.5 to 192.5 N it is 2.12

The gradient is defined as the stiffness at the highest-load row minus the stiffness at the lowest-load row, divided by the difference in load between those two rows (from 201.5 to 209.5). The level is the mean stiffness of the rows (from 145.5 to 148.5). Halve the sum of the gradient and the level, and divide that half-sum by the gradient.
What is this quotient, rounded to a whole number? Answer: -88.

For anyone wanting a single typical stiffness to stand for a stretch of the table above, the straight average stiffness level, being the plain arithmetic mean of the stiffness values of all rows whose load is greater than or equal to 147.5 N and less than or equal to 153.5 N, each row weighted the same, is 139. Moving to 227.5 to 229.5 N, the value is 114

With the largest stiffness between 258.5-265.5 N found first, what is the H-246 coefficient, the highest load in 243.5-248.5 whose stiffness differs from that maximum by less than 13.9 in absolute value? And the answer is 248.0 N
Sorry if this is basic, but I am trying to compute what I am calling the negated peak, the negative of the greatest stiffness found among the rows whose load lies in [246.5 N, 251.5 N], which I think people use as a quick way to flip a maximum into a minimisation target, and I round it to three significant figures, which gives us -123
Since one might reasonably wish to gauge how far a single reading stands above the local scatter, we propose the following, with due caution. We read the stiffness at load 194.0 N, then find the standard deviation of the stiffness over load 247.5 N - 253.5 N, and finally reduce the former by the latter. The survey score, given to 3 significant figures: 120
